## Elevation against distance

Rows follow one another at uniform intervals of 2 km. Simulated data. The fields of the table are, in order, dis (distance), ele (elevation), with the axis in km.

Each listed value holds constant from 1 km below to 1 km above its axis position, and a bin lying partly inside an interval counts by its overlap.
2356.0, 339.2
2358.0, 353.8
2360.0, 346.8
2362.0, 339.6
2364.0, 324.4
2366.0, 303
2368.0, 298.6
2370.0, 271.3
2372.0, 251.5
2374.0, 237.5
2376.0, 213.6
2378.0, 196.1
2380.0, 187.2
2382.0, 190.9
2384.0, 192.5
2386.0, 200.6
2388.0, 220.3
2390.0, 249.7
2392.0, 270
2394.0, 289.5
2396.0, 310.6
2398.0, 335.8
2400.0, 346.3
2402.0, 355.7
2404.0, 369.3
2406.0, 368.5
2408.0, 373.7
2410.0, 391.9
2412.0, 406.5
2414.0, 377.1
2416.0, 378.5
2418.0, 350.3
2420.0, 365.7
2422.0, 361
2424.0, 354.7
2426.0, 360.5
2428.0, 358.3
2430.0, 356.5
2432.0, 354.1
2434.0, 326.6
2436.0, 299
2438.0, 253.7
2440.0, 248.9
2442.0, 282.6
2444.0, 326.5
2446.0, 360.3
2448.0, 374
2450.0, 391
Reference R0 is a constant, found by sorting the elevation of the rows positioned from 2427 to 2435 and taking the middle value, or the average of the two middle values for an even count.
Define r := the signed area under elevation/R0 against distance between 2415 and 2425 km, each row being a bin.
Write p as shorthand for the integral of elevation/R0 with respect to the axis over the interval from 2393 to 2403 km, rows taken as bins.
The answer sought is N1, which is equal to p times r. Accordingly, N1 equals 94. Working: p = 9.2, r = 10.2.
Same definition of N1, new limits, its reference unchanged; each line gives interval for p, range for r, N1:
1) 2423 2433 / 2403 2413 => 108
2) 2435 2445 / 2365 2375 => 61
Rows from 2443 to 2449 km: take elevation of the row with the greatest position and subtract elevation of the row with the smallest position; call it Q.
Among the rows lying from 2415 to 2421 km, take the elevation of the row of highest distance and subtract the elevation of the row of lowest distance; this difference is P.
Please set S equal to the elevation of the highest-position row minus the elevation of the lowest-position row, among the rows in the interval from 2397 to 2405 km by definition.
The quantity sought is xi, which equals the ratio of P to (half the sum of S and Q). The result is -0.3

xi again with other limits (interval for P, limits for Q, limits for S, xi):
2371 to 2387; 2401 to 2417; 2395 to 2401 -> -1.7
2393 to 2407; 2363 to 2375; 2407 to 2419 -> -1.4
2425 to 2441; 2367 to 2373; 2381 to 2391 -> -19.1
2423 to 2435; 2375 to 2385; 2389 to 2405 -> -0.6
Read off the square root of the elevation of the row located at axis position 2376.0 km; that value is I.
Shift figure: 14.6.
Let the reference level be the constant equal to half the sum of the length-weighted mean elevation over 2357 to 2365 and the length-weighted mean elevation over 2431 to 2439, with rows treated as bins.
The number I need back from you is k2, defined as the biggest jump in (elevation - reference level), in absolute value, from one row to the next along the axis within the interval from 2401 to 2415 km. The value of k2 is 29.4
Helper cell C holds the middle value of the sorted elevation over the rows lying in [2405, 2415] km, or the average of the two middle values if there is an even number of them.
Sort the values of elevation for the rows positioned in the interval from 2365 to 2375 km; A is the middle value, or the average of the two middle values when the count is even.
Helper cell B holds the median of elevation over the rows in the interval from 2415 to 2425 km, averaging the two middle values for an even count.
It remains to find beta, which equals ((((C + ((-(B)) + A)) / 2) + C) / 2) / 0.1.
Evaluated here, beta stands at 2604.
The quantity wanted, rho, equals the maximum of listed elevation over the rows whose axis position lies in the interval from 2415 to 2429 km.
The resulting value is 378.5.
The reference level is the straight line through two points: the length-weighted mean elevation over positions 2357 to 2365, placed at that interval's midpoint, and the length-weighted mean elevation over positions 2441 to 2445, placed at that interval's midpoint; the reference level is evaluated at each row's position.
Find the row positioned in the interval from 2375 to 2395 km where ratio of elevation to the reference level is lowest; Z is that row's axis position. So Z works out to 2380.0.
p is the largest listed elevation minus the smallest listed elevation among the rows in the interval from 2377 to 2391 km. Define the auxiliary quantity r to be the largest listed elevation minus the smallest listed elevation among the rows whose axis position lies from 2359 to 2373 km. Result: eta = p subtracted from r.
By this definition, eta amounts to 33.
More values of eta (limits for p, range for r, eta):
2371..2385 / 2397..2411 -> -8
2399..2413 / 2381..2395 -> 38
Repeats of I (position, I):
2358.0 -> 18.8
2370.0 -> 16.5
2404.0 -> 19.2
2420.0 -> 19.1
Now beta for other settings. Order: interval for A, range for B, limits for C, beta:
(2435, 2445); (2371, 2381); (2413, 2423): 2915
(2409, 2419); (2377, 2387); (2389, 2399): 2636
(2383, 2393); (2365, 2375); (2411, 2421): 2701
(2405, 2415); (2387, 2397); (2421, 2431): 2955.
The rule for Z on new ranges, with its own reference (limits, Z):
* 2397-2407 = 2398.0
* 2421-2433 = 2424.0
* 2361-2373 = 2372.0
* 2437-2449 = 2440.0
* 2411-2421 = 2418.0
